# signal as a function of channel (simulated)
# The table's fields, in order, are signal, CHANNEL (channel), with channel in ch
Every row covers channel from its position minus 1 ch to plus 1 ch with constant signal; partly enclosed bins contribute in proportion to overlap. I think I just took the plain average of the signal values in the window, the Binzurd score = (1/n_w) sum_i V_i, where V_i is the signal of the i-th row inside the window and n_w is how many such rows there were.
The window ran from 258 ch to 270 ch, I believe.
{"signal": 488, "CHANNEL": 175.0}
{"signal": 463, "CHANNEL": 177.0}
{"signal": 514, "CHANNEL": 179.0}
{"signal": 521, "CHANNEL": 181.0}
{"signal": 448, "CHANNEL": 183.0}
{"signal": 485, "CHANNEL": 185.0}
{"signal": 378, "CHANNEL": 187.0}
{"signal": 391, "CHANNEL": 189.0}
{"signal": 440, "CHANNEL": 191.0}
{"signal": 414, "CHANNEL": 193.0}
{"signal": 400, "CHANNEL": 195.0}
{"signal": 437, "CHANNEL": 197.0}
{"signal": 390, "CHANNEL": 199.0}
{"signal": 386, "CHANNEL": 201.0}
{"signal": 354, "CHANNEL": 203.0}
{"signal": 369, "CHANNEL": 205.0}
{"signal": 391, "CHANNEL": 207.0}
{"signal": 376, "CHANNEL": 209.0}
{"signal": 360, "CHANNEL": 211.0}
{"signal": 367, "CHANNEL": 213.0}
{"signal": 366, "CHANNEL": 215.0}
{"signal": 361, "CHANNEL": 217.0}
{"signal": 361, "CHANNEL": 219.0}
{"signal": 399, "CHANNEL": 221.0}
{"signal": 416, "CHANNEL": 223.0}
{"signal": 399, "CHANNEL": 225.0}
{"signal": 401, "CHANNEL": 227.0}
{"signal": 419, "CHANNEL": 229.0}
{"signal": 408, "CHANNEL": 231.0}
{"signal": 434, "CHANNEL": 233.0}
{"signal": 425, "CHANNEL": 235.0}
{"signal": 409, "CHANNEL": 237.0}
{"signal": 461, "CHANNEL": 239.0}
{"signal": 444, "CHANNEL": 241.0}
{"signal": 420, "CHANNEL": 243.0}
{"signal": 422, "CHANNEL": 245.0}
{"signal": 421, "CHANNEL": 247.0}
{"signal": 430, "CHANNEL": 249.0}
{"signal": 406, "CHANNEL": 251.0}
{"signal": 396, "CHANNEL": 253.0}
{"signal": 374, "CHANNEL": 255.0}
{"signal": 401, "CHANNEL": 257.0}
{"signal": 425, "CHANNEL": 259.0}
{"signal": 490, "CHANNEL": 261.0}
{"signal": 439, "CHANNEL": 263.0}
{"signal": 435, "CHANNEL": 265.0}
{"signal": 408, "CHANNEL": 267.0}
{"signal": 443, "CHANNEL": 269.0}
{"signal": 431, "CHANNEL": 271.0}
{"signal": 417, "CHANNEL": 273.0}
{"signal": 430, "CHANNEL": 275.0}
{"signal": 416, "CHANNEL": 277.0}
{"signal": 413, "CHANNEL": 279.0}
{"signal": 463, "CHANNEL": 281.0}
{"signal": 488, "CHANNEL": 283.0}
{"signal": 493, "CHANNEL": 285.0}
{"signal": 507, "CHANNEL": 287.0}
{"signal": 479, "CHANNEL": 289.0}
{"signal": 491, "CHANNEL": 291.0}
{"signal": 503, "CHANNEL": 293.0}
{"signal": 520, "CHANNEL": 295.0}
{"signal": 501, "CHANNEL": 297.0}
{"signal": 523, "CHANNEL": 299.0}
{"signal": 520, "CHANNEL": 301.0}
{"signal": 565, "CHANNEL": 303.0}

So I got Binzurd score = 440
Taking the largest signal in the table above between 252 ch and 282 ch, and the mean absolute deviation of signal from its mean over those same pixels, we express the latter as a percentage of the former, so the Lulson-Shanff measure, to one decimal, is 4.2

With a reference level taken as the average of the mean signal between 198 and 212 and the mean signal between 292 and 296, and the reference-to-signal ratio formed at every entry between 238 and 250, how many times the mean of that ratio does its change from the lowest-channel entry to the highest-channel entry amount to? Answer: 0.07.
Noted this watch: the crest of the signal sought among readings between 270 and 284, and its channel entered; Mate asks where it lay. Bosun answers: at 283.0 ch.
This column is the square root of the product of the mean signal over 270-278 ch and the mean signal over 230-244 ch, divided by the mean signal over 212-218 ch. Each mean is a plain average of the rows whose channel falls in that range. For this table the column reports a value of 1.17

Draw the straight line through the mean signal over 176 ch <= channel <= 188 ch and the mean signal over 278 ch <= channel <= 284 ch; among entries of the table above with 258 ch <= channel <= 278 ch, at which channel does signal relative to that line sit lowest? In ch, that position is 267.0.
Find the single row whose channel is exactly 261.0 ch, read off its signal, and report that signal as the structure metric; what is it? 490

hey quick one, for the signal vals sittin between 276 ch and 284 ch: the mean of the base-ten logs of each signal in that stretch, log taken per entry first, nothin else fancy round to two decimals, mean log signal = 2.65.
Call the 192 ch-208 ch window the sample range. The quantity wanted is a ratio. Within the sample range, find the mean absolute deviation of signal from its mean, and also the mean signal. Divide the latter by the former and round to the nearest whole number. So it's 21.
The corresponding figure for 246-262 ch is 18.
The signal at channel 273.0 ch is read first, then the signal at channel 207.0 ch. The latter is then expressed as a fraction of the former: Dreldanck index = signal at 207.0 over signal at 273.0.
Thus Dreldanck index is 0.94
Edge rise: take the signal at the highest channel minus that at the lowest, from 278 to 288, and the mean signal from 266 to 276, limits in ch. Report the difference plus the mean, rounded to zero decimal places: 520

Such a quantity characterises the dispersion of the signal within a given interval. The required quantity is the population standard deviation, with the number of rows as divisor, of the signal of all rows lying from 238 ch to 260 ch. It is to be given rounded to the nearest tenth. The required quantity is 22.6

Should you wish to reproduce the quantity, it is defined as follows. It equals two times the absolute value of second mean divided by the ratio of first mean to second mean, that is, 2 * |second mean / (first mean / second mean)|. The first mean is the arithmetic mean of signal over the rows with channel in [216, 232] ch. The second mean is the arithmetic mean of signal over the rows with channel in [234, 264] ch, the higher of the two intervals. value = 910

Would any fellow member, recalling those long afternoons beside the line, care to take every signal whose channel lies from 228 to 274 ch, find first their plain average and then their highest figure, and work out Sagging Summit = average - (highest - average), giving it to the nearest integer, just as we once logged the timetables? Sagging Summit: 359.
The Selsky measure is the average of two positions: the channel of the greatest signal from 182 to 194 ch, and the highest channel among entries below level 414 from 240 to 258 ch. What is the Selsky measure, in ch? 221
